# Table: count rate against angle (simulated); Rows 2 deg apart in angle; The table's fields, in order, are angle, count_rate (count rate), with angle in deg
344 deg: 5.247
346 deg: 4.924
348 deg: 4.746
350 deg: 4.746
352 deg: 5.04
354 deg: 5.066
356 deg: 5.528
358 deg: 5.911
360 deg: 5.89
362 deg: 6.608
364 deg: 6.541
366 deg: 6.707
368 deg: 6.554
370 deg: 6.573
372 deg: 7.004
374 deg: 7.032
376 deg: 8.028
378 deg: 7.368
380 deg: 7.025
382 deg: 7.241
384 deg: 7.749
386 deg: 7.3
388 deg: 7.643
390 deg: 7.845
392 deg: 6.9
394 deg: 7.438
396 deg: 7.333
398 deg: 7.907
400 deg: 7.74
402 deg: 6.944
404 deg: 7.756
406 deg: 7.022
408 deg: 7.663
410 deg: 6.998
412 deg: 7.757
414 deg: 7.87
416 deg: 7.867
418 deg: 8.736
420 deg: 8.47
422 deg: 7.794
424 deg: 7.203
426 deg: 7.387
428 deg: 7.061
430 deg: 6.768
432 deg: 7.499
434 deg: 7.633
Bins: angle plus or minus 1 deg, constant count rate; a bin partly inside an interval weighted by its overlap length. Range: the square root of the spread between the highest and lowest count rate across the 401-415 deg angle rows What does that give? 0.96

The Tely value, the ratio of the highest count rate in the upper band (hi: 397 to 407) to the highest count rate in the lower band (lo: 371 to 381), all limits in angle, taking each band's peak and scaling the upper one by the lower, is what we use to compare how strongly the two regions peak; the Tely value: 0.98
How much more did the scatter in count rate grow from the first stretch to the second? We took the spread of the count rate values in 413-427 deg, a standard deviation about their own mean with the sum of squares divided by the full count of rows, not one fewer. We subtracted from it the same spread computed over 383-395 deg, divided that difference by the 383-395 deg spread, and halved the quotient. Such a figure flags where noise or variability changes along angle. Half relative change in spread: 0.3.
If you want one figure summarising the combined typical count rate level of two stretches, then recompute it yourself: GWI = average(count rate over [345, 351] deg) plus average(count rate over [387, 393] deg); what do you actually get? 12.3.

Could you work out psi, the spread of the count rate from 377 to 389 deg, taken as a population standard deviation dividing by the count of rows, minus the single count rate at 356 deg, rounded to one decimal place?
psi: -5.3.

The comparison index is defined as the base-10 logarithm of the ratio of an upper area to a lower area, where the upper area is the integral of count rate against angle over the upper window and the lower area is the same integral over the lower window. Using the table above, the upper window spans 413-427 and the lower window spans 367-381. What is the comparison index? 0.05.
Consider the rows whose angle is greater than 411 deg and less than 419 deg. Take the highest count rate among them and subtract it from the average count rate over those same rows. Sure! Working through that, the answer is -0.68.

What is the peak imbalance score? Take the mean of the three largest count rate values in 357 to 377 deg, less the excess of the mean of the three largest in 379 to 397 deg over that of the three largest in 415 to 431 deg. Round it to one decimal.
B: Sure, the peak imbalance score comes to 8.0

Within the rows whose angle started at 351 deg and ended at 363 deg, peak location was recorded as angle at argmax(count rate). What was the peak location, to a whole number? 362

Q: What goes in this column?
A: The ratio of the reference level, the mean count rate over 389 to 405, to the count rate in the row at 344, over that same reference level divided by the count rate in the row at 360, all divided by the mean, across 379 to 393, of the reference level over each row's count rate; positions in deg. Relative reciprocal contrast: 1.1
